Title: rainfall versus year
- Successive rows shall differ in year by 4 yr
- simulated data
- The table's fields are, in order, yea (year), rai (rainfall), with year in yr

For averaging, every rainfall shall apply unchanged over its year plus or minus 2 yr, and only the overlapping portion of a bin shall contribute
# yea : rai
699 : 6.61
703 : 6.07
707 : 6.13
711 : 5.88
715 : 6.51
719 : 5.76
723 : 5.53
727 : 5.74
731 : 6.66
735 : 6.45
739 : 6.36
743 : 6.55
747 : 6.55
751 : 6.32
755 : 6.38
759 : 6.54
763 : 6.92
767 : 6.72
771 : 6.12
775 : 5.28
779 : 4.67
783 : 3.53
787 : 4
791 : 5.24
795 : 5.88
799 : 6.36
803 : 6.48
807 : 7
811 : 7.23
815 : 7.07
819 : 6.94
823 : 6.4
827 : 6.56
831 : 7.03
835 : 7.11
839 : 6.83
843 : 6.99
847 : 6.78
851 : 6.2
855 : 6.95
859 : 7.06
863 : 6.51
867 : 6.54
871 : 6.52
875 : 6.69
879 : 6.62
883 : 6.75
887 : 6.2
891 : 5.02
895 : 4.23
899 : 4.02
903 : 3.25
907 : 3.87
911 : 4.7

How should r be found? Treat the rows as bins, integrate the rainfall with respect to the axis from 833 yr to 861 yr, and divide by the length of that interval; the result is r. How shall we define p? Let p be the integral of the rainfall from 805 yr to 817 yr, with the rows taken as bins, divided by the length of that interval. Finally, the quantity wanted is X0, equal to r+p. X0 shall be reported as 13.9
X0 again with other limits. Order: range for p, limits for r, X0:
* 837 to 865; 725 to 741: 13.1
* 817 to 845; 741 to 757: 13.3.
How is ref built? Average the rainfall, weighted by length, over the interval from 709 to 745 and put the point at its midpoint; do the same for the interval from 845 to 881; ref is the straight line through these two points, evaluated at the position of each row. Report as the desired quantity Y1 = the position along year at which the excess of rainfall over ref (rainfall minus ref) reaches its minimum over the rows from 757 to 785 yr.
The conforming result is 783 yr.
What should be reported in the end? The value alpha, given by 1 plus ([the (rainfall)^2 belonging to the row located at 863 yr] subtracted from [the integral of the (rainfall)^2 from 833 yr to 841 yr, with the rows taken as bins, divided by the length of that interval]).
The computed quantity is 7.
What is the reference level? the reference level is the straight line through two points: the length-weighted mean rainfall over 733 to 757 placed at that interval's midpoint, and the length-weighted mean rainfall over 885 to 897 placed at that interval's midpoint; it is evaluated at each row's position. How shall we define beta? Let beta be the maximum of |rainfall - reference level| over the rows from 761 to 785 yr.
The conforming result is 2.6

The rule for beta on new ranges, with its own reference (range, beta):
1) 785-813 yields 2.1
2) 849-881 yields 1.6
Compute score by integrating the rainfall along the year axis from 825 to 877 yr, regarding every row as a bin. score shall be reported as 351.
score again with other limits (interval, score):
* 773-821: 279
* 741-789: 278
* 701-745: 271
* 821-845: 164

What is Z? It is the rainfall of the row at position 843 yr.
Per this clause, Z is 6.99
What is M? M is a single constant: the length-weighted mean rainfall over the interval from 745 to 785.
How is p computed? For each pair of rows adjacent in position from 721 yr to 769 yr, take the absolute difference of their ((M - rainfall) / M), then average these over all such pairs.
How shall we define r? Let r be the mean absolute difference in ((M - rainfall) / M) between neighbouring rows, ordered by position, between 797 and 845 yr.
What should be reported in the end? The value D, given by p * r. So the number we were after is 0.0018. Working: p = 0.041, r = 0.04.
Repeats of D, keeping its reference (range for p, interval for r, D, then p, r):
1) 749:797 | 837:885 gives 0.0042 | 0.098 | 0.04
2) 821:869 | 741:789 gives 0.0038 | 0.052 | 0.07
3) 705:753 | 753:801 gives 0.0059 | 0.057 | 0.10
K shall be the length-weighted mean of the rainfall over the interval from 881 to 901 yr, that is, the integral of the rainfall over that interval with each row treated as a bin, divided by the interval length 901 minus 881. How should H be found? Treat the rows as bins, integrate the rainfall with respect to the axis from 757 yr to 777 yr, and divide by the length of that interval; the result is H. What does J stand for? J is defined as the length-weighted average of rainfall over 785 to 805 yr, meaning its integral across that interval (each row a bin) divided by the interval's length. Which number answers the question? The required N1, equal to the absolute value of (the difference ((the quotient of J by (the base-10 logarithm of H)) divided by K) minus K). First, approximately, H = 6.3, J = 5.6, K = 5.2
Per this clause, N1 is 3.9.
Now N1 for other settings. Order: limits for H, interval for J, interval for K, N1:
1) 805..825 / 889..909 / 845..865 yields 6.0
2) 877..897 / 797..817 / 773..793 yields 2.6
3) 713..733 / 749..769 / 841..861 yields 5.6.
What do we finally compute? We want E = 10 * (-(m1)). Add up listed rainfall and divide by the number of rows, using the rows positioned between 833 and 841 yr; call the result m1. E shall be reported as -70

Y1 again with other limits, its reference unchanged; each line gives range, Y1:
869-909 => 903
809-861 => 851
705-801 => 783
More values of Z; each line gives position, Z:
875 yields 6.69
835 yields 7.11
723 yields 5.53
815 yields 7.07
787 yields 4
